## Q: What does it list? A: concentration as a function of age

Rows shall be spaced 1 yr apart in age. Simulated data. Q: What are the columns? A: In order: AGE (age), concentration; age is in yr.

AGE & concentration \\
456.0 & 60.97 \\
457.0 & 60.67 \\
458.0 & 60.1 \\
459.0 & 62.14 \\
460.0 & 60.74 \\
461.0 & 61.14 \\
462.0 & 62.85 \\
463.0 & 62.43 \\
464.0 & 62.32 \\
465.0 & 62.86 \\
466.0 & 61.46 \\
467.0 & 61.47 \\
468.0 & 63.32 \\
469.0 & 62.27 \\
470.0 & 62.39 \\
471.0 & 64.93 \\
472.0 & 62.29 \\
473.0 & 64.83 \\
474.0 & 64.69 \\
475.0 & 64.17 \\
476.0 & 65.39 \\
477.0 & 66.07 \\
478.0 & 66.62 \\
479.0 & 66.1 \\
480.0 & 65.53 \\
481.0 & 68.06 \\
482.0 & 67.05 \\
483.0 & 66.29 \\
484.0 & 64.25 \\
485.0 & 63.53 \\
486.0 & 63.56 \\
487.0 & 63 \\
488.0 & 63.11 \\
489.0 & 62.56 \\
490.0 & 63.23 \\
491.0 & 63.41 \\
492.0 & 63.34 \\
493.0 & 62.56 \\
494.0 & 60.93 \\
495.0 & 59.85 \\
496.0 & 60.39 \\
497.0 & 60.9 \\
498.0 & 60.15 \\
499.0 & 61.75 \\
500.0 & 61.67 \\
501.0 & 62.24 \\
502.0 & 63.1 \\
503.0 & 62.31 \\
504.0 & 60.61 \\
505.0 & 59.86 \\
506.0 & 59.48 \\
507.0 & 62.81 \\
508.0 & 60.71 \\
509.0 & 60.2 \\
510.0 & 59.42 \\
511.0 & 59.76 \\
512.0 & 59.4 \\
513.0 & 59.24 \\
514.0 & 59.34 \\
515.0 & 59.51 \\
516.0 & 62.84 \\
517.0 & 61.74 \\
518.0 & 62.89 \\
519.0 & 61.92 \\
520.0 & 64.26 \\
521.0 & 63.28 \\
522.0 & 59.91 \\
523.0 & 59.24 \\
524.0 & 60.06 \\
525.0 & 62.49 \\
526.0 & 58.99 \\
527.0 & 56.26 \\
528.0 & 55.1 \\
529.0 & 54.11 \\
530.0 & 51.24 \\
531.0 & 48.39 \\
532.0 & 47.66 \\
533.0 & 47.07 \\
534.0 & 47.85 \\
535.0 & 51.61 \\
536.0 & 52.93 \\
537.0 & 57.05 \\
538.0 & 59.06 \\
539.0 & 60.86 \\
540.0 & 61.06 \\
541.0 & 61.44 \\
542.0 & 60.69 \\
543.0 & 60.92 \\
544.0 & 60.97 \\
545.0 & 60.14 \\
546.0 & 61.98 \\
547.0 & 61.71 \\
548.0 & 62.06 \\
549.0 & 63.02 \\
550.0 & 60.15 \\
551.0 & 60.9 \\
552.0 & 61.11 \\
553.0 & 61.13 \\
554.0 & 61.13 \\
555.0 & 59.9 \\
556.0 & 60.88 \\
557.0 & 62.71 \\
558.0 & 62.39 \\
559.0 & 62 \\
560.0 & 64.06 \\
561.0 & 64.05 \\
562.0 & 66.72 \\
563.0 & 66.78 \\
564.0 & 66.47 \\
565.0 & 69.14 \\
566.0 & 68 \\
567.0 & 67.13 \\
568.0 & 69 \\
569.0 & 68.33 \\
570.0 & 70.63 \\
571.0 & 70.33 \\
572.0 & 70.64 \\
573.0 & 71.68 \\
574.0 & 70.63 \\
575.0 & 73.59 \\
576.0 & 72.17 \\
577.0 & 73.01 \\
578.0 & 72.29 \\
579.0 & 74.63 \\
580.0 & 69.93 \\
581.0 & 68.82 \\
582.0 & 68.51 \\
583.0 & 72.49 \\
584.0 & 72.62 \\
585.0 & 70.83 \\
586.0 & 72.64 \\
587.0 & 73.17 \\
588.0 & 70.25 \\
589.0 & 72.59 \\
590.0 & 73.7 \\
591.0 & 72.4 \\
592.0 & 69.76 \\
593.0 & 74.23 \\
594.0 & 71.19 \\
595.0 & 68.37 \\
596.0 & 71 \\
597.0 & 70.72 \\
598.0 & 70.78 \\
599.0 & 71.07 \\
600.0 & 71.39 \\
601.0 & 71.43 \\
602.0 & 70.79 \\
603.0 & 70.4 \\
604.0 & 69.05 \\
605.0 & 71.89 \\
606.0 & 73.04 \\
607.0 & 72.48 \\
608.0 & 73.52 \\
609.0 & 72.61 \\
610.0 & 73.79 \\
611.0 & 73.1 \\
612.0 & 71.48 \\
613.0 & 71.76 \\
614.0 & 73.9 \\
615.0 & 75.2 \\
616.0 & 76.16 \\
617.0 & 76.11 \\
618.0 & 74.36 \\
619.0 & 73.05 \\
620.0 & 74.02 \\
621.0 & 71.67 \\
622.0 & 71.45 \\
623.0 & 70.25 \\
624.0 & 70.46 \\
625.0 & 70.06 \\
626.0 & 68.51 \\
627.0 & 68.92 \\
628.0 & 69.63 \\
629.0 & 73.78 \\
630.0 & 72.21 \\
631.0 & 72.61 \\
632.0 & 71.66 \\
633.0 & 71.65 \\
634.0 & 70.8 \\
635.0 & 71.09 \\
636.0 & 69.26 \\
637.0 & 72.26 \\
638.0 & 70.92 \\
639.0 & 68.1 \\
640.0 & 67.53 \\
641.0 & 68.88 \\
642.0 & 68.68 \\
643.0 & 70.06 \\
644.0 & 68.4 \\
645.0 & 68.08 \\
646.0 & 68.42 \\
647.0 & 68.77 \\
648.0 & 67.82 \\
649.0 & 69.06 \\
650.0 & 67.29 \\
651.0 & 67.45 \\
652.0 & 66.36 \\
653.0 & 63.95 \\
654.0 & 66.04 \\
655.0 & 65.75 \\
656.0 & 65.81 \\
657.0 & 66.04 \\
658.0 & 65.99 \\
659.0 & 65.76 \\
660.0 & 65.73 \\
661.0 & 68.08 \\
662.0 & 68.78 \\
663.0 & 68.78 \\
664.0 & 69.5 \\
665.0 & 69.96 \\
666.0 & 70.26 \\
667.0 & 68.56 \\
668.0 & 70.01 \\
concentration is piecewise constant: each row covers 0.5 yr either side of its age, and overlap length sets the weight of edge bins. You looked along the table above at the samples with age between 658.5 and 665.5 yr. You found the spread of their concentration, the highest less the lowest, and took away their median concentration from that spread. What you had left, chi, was -65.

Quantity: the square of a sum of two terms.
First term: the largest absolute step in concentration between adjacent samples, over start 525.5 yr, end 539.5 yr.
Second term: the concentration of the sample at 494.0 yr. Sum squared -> 4232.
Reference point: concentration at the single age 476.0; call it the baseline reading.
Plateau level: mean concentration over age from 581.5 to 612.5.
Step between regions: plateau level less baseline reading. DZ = 6.3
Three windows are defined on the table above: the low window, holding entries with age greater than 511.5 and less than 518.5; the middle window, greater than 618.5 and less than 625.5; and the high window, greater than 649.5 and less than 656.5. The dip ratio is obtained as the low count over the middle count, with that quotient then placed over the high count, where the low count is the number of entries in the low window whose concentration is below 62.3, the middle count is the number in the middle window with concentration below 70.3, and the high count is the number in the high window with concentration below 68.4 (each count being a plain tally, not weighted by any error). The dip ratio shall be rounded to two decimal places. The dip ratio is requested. 0.36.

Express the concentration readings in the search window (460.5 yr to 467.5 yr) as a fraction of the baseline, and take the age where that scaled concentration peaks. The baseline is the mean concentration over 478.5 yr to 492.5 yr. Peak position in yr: 465.0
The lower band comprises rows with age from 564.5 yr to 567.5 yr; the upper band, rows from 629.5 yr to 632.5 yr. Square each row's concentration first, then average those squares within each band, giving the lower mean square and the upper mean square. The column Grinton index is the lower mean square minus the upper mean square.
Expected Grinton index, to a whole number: -570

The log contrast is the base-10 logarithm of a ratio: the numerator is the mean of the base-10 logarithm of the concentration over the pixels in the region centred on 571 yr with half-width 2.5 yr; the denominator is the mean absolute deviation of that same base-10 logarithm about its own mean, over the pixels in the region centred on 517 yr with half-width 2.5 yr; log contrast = 2.45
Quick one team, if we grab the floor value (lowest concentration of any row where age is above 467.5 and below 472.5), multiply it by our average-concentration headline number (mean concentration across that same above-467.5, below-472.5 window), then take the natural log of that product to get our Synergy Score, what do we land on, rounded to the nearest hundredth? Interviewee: 8.28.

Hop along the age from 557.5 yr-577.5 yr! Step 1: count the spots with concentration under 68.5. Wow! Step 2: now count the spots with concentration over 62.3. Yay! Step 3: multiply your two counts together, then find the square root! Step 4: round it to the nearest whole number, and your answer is 14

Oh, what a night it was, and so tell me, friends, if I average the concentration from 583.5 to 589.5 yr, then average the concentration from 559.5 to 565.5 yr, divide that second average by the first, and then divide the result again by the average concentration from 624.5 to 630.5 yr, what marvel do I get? 0.0130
